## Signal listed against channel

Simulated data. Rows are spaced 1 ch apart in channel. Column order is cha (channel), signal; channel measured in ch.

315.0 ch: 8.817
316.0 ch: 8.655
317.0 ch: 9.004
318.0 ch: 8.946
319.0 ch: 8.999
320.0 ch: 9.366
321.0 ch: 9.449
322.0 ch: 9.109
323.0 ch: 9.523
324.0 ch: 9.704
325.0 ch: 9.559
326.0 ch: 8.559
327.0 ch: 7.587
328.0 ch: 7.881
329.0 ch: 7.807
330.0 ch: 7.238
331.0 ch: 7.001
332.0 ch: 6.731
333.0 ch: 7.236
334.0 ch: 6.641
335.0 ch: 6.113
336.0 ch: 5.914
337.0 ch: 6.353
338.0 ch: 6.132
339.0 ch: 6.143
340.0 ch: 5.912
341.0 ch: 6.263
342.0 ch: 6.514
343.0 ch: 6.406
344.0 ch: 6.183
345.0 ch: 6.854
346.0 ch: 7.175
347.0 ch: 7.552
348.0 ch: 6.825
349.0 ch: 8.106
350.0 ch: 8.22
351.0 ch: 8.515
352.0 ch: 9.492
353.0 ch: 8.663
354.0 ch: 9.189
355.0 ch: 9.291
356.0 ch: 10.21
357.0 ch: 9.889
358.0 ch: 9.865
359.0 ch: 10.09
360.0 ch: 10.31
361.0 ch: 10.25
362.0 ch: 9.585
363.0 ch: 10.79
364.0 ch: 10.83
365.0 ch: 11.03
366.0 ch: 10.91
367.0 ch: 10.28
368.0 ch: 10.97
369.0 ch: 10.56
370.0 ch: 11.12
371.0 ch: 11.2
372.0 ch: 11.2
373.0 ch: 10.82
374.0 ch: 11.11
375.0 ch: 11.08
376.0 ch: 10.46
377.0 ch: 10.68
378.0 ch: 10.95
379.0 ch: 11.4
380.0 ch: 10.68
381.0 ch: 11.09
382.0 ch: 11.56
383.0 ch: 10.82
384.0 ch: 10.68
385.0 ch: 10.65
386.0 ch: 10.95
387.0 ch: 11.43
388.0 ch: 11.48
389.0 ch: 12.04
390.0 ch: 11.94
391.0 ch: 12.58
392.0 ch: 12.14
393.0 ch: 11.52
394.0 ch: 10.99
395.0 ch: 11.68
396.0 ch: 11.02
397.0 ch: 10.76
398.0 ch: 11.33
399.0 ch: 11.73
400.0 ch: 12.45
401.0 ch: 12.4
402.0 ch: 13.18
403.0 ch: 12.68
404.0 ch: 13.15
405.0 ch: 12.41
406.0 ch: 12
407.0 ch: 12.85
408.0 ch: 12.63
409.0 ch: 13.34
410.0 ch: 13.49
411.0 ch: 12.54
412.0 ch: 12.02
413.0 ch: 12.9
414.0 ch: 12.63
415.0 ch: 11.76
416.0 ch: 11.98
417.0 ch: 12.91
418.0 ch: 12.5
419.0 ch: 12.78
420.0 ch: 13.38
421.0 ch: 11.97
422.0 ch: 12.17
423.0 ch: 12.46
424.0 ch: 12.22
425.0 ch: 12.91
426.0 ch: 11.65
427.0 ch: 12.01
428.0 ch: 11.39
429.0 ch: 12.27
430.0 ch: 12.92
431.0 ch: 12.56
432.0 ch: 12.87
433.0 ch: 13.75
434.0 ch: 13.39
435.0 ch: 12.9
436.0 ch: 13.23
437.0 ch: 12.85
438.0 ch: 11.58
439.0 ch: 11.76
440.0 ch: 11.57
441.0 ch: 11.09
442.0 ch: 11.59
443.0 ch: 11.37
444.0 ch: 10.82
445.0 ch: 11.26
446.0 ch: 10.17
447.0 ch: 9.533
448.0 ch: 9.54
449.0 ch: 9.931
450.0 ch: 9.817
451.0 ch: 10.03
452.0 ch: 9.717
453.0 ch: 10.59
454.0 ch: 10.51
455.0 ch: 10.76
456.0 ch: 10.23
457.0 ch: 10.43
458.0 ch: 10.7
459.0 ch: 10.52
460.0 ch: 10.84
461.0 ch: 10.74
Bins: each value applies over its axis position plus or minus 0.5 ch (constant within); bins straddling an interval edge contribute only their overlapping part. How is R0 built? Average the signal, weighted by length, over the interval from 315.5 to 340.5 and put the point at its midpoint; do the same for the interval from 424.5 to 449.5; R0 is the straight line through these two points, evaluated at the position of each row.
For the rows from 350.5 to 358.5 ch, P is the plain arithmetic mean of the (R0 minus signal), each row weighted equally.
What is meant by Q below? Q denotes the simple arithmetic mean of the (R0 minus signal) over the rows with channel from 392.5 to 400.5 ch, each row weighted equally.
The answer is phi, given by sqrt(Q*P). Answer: 0.82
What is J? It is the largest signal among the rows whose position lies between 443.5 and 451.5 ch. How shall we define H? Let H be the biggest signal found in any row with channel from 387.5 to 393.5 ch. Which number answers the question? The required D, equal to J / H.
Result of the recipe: 0.90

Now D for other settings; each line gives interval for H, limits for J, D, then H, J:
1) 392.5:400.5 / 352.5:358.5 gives 0.82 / 12.45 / 10.21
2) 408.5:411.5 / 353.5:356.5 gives 0.76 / 13.49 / 10.21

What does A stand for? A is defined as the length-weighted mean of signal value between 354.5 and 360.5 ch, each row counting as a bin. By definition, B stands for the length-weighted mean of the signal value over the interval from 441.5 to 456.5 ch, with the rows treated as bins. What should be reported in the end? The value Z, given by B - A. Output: 0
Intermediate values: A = 9.9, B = 10.4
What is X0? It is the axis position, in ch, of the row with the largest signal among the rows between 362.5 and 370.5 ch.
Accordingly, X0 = 370.0 ch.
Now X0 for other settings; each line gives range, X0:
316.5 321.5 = 321.0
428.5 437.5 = 433.0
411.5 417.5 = 417.0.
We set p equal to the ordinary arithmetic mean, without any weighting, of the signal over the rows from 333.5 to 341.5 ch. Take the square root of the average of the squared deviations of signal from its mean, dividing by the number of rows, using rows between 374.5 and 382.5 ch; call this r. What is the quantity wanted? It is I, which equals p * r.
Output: 2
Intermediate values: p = 6.2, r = 0.4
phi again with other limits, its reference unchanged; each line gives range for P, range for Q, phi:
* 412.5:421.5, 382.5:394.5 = 1.44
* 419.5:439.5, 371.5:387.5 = 1.12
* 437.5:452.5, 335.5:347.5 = 1.64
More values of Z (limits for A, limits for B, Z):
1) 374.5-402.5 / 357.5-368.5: -1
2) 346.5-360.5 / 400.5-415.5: 4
